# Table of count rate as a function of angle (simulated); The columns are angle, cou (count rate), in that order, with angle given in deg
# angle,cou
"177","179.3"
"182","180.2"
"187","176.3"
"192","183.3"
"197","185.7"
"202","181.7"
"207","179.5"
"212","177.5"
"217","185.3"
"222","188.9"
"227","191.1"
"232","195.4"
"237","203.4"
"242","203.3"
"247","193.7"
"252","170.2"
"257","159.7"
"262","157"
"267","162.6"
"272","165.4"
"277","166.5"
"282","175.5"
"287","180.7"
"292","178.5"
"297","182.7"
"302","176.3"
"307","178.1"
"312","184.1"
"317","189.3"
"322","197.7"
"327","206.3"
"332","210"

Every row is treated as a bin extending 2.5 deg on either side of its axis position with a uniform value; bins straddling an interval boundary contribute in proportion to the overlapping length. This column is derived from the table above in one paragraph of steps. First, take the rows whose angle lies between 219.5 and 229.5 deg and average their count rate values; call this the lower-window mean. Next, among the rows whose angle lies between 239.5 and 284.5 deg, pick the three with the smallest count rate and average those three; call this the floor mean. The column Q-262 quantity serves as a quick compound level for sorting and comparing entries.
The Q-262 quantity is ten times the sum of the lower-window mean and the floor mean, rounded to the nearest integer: 3498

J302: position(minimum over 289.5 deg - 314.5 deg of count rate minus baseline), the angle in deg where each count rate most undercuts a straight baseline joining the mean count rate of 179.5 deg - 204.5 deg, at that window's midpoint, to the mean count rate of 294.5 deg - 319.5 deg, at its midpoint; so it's 302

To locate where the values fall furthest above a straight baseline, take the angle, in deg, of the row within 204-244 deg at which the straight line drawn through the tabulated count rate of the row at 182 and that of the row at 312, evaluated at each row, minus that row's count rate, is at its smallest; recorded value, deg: 237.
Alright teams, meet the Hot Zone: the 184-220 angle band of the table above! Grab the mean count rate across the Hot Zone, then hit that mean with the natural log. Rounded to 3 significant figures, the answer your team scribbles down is 5.20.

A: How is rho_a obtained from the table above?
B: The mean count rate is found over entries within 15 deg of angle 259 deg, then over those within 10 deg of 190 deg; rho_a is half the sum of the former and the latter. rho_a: 175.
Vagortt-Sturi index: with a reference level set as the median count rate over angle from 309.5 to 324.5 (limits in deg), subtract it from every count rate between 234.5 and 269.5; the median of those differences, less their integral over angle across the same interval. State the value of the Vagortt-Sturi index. 357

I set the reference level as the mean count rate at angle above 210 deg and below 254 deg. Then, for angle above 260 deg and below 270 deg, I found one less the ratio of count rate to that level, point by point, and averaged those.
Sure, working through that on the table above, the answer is 0.16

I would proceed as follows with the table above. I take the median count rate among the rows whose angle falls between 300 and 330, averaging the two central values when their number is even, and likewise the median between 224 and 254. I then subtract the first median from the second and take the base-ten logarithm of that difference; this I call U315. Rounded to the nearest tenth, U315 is 0.9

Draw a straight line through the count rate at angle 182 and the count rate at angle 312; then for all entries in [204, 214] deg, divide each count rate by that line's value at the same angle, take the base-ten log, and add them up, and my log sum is -0.01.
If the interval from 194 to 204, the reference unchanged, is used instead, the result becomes 0.01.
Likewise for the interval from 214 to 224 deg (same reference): 0.03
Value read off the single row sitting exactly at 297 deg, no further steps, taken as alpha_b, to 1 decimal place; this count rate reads 182.7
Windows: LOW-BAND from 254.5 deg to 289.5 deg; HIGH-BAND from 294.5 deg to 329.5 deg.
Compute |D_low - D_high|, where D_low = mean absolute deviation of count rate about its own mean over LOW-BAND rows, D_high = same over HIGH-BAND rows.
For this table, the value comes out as 2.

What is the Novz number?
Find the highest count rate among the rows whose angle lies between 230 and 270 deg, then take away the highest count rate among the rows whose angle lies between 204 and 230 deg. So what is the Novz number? 12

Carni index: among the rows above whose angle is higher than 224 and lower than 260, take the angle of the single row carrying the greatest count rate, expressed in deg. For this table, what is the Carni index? 237 deg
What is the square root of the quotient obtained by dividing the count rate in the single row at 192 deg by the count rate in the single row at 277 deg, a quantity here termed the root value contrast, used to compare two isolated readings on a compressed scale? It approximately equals 1.05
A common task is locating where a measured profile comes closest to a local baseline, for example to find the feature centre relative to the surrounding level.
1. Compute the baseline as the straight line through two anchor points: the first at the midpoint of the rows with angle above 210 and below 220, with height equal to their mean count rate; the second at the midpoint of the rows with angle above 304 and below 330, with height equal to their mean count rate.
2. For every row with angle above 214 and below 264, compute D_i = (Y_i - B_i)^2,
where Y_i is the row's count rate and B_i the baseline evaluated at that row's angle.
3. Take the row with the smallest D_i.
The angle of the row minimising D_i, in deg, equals 217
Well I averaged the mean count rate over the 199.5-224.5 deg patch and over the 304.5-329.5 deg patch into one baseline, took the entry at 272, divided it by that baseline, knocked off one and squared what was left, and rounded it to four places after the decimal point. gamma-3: 0.0132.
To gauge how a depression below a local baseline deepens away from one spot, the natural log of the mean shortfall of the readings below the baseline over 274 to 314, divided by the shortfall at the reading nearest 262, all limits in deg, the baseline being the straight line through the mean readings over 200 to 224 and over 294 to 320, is -2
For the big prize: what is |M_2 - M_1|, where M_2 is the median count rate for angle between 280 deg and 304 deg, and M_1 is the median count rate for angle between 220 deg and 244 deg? 16.9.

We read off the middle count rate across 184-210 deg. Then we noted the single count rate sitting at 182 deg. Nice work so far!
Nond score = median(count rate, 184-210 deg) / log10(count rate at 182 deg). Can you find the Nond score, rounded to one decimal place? 80.5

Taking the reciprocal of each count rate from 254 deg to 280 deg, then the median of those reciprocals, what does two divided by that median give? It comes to 325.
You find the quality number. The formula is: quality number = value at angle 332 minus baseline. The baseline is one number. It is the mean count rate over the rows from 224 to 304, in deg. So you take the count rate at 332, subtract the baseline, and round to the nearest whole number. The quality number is 31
